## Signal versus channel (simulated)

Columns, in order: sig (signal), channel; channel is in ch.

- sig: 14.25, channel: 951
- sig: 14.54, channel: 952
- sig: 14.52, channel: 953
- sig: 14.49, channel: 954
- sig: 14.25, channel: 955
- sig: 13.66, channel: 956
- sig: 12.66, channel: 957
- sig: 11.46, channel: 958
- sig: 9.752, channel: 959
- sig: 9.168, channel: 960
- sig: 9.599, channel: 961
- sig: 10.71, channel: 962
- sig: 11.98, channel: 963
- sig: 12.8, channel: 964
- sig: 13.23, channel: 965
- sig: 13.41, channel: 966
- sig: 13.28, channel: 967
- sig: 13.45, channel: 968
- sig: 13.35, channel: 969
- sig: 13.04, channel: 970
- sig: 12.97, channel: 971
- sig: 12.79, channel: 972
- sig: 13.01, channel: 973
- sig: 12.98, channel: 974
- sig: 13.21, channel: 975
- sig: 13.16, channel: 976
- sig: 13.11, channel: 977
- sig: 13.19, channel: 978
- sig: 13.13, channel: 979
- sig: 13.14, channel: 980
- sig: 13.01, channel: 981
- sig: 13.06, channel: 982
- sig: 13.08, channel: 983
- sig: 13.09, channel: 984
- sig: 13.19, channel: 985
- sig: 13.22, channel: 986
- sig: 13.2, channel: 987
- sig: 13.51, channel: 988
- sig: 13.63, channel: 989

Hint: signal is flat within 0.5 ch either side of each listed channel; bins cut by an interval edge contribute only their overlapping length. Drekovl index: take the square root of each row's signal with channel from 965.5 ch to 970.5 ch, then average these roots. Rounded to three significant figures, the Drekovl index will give 3.65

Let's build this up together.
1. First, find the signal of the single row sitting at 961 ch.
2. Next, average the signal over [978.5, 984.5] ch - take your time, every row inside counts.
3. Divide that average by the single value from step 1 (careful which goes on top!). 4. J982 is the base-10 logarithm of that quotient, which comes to 0.13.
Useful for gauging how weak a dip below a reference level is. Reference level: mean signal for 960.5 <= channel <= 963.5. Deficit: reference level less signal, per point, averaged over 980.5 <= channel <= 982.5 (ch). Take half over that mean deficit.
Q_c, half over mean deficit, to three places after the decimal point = -0.220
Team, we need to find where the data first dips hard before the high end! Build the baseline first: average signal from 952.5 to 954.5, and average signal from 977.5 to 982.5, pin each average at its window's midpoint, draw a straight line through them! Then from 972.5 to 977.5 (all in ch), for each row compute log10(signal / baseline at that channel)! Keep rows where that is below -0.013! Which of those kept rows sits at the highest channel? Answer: 974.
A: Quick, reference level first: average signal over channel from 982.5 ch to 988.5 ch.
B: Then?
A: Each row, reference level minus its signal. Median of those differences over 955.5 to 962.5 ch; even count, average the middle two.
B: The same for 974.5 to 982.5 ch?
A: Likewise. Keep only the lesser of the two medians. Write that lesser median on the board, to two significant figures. 0.080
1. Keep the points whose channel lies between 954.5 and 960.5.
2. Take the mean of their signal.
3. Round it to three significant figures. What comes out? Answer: 11.8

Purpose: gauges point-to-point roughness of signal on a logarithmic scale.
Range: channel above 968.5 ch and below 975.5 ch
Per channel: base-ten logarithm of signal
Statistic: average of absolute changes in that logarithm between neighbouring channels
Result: 0.0058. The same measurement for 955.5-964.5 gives 0.0398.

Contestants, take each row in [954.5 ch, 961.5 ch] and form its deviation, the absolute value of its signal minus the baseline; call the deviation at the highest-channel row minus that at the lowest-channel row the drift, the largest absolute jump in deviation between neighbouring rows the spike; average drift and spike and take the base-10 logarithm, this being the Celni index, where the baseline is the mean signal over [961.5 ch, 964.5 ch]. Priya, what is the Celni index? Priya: -0.12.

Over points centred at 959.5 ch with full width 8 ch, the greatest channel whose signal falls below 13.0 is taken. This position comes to 963 ch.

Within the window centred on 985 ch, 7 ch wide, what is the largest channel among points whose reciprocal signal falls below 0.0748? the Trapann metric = 988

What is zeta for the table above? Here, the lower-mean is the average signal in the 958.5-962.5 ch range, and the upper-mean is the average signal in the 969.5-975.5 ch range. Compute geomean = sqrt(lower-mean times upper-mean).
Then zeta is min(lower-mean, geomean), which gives 9.8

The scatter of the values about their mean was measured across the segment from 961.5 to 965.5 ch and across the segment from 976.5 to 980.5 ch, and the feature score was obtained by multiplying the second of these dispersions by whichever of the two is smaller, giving 0.001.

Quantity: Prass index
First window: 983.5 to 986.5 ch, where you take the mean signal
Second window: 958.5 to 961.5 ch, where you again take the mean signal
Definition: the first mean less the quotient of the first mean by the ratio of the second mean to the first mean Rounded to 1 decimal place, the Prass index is -5.1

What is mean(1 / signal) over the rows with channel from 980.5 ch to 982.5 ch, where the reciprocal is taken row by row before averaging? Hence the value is 0.0767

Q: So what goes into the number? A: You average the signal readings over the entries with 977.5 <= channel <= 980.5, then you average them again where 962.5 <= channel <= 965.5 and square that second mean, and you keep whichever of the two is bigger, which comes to 161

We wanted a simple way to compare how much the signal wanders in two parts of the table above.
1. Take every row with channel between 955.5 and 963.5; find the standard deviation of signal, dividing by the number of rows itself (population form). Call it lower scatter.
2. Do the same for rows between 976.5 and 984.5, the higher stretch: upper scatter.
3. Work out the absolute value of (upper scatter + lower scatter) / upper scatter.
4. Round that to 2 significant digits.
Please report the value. 30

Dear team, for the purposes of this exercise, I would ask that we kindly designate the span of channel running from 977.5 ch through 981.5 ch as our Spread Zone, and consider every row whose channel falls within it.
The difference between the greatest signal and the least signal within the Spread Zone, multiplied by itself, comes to 0.0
